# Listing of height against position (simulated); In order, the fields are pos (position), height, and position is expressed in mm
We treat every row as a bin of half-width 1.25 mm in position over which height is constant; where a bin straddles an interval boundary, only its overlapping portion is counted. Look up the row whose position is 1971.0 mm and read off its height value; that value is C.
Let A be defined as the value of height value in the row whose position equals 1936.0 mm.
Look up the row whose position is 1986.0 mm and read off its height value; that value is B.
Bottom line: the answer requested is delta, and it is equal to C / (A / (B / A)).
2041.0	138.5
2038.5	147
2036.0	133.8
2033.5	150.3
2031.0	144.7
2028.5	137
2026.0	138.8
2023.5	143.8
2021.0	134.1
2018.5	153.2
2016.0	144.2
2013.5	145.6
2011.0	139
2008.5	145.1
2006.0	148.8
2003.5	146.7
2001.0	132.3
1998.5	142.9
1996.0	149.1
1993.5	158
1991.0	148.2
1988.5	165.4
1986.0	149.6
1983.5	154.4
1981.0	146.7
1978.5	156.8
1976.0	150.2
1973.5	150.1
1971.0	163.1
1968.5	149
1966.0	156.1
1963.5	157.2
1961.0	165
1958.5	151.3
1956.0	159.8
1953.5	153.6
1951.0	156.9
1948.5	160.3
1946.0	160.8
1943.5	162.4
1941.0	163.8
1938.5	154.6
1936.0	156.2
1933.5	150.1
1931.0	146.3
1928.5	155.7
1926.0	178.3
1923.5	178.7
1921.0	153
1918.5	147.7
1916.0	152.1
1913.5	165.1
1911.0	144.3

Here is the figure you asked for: 1.00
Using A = 156.2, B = 149.6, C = 163.1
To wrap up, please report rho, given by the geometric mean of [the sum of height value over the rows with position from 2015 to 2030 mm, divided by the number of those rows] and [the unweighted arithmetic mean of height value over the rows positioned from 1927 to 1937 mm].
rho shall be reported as 146.9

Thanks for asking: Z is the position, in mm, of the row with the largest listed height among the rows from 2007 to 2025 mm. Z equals 2018.5 mm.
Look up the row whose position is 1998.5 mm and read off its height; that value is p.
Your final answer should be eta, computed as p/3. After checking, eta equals 47.6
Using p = 142.9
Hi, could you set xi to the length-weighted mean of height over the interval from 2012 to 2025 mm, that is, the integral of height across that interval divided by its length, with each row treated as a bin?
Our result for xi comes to 144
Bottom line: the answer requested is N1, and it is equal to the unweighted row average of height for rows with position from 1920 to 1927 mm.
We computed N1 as 170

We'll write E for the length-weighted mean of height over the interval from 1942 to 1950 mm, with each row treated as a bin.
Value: 161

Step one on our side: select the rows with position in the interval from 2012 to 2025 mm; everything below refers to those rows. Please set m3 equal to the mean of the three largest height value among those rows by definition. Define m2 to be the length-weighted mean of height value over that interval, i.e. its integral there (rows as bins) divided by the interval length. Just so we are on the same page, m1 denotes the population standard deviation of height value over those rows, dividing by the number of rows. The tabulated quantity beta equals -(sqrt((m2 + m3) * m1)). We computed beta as -42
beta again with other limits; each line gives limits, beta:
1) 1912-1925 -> -61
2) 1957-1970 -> -42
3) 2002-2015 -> -31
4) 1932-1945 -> -40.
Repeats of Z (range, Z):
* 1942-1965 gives 1961.0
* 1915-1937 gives 1923.5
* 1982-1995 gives 1988.5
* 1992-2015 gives 1993.5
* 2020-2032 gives 2031.0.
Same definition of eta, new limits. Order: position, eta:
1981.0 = 48.9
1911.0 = 48.1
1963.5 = 52.4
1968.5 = 49.7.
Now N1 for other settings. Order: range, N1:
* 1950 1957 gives 157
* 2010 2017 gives 143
